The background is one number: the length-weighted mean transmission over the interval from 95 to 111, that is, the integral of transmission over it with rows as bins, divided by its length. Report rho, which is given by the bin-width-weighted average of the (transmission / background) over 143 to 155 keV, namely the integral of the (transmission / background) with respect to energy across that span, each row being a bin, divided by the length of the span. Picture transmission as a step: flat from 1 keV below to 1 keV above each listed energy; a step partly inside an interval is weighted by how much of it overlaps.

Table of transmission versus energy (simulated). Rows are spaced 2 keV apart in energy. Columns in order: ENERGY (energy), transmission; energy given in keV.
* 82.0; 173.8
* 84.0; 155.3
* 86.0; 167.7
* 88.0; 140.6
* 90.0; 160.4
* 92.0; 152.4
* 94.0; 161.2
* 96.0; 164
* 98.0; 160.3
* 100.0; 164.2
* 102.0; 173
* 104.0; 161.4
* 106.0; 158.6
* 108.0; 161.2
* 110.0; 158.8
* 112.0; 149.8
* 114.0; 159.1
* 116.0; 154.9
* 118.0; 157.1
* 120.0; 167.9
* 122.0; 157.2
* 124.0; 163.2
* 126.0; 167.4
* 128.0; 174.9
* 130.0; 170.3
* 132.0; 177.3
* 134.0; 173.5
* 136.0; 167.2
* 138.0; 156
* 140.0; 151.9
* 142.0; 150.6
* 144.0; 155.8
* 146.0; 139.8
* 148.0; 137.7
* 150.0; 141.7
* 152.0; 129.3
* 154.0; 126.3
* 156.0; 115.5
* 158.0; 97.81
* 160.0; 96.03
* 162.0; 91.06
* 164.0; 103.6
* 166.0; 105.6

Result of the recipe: 0.85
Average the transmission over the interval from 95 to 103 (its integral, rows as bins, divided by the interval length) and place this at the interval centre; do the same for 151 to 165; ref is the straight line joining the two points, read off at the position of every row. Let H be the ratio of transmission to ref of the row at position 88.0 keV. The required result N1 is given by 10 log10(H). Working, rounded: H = 0.8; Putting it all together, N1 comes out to -1.0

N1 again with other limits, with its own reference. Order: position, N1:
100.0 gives 0.0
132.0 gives 1.2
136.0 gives 1.1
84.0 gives -0.6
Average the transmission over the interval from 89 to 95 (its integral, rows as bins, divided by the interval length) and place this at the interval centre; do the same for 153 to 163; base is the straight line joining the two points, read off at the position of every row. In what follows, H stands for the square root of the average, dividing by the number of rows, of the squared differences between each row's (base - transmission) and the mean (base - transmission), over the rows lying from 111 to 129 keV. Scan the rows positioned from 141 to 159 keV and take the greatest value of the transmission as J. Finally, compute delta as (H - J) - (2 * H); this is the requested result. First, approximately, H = 11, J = 155.8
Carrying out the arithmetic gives -167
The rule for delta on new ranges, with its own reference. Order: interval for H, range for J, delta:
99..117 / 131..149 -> -181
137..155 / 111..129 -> -182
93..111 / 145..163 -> -147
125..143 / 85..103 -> -180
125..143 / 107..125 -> -175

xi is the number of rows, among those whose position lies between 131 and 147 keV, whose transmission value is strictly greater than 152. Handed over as 5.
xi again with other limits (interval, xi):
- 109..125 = 7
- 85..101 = 7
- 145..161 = 0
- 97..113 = 7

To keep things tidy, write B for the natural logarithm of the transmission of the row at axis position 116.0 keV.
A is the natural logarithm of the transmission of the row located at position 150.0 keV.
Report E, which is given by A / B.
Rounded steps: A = 4.95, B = 5.04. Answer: 0.98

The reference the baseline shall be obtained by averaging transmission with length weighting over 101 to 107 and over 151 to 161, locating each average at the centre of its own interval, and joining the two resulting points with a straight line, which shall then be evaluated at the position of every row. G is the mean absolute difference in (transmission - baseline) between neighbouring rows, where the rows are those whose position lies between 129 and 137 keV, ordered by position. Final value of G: 5.0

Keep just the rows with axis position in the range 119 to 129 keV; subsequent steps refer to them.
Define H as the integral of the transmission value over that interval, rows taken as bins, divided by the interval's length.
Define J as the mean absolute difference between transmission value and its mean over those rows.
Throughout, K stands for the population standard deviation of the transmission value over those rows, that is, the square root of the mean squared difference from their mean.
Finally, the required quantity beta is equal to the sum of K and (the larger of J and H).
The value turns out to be 172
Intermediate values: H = 166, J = 4.7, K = 5.8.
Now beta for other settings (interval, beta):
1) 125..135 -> 176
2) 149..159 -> 137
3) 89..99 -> 164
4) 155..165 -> 109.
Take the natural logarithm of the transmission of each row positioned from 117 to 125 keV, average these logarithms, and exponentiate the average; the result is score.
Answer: 161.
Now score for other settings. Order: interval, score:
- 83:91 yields 156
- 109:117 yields 156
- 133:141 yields 162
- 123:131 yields 169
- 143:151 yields 144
